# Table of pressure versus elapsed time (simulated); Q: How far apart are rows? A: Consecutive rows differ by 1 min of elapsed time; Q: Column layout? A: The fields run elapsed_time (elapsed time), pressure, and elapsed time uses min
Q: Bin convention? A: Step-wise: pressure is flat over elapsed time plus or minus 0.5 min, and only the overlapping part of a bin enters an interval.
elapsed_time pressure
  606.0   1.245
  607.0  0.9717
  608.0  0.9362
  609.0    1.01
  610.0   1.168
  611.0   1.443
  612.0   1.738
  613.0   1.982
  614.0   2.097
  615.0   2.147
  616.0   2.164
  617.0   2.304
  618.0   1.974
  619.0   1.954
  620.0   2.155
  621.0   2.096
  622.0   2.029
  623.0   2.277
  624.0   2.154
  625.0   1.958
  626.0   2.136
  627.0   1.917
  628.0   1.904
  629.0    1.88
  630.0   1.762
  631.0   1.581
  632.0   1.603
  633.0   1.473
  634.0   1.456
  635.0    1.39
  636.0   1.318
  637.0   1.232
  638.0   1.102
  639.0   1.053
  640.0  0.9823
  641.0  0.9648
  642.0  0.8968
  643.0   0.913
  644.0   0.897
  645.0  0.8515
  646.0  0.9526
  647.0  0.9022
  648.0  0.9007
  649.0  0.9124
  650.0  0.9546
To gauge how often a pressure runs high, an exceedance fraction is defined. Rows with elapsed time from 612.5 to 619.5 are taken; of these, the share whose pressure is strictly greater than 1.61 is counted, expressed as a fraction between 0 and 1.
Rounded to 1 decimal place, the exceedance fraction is 1.0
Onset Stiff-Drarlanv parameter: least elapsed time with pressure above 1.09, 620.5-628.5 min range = 621.0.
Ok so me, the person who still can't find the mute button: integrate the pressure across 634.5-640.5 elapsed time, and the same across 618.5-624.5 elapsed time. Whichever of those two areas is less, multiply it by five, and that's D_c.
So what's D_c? 35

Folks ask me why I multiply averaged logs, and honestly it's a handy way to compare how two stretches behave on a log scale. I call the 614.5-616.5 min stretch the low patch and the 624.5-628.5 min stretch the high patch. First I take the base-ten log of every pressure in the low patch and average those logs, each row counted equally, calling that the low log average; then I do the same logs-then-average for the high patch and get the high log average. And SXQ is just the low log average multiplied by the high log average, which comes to 0.10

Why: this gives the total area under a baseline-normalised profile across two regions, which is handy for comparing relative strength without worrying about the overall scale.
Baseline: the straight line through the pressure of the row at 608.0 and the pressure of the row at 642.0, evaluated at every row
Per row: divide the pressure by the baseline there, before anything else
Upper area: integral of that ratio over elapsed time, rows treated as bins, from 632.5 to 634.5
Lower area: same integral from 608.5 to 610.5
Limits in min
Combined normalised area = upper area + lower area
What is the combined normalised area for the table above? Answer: 5.6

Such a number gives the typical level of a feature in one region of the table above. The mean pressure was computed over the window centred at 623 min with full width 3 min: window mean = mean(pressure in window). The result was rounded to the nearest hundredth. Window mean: 2.15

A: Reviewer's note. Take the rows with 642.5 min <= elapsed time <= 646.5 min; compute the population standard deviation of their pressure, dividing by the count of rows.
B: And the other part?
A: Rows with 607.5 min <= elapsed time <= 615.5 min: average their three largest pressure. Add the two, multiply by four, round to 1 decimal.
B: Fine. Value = 8.4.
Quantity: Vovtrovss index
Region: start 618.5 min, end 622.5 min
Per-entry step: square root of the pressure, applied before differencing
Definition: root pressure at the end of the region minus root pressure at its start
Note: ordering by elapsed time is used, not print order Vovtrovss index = 0.027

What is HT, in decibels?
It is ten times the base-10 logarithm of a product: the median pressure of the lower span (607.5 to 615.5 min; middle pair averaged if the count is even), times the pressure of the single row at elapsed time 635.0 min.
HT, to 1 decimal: 3.4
